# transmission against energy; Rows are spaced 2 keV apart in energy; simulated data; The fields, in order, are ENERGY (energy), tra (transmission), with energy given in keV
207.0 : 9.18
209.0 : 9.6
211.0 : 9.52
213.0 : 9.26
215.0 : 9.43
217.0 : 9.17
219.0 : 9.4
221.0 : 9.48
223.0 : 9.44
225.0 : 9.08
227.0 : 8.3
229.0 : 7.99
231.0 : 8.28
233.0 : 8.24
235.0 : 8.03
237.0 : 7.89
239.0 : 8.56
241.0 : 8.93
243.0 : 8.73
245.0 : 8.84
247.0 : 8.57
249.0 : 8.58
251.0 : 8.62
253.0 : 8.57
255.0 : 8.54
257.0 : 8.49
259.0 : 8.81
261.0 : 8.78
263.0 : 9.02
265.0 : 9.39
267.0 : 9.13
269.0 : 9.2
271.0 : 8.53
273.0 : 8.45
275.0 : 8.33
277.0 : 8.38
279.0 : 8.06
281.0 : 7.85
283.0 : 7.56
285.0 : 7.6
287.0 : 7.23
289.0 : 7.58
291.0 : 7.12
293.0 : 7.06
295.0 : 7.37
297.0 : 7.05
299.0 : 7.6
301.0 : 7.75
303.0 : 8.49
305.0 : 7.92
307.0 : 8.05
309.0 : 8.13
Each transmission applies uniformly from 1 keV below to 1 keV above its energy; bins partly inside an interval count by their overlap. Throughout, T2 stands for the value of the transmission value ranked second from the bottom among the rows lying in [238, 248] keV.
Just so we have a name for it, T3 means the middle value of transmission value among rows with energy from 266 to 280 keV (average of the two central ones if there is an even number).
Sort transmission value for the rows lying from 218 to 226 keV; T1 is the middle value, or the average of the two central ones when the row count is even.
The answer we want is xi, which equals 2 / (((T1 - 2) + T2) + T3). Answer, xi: 0.0818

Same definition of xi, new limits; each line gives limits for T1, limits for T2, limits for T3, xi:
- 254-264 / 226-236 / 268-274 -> 0.0857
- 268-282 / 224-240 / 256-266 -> 0.0863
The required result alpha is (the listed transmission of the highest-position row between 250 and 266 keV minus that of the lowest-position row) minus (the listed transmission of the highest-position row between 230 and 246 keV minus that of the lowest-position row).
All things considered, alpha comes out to 0.2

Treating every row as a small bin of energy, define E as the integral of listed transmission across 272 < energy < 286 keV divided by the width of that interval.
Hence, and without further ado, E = 8.0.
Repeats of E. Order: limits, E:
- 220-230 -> 8.9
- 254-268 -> 8.9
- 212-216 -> 9.3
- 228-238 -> 8.1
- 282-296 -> 7.4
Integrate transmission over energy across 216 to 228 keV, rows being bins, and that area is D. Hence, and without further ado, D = 110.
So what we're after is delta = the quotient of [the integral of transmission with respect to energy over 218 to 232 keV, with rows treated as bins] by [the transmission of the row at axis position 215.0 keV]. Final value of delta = 13.1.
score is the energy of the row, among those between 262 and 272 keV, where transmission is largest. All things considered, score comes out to 265.0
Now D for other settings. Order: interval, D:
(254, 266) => 106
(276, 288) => 93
